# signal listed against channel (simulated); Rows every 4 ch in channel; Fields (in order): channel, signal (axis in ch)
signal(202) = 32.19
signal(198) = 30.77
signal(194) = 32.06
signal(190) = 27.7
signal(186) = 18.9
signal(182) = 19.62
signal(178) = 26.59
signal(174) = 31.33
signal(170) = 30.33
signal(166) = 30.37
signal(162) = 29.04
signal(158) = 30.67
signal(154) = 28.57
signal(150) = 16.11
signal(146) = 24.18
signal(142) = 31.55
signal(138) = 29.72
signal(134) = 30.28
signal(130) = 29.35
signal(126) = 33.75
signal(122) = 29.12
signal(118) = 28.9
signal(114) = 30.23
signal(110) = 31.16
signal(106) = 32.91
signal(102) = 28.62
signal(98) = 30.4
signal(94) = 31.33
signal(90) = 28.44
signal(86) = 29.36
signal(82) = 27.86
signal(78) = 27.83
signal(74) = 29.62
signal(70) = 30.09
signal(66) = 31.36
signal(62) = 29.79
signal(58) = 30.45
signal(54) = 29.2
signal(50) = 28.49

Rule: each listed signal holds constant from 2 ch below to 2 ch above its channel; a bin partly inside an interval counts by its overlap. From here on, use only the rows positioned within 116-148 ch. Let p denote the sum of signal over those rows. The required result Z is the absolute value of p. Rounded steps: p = 237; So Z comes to 237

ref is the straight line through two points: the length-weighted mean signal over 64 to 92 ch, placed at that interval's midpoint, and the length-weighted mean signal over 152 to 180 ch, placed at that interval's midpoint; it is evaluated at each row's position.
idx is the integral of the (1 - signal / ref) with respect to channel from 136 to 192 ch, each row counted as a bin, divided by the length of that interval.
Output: 0.094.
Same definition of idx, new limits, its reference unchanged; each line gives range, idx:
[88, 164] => 0.008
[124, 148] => -0.012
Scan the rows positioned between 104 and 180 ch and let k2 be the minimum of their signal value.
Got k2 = 16.11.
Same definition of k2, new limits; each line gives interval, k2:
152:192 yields 18.9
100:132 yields 28.62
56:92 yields 27.83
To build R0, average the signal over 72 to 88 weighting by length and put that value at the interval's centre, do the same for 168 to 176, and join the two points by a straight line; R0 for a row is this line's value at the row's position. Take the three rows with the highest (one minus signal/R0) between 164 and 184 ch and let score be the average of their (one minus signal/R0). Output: 0.17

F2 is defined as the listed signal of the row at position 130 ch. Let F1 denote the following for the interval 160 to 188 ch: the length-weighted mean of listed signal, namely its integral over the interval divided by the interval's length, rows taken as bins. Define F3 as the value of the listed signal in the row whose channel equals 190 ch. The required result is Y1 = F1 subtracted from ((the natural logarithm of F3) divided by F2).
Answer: -26.5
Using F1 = 26.6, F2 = 29.35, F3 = 27.7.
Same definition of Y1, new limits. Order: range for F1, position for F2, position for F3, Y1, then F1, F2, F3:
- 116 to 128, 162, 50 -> -30.5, 30.6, 29.04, 28.49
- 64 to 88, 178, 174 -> -29.2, 29.4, 26.59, 31.33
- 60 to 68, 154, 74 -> -30.5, 30.6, 28.57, 29.62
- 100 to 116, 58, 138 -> -30.6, 30.7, 30.45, 29.72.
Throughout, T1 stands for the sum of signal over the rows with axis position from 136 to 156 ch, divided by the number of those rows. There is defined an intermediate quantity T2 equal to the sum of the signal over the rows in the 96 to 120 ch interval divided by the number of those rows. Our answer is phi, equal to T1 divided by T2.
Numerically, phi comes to 0.86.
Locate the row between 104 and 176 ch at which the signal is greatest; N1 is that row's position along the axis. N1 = 126 ch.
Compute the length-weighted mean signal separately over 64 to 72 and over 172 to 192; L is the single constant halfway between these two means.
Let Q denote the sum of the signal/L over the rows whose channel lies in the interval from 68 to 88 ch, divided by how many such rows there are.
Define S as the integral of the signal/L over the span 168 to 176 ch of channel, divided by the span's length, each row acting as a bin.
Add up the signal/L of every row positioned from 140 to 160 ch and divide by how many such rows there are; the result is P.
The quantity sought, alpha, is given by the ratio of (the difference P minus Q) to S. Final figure -0.09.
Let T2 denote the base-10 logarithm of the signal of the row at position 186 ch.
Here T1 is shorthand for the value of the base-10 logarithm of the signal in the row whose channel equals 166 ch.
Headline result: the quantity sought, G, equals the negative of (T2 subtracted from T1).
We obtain -0.206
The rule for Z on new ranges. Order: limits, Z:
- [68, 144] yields 571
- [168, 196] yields 187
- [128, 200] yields 497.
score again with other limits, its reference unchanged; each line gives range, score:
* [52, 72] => -0.05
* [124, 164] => 0.24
